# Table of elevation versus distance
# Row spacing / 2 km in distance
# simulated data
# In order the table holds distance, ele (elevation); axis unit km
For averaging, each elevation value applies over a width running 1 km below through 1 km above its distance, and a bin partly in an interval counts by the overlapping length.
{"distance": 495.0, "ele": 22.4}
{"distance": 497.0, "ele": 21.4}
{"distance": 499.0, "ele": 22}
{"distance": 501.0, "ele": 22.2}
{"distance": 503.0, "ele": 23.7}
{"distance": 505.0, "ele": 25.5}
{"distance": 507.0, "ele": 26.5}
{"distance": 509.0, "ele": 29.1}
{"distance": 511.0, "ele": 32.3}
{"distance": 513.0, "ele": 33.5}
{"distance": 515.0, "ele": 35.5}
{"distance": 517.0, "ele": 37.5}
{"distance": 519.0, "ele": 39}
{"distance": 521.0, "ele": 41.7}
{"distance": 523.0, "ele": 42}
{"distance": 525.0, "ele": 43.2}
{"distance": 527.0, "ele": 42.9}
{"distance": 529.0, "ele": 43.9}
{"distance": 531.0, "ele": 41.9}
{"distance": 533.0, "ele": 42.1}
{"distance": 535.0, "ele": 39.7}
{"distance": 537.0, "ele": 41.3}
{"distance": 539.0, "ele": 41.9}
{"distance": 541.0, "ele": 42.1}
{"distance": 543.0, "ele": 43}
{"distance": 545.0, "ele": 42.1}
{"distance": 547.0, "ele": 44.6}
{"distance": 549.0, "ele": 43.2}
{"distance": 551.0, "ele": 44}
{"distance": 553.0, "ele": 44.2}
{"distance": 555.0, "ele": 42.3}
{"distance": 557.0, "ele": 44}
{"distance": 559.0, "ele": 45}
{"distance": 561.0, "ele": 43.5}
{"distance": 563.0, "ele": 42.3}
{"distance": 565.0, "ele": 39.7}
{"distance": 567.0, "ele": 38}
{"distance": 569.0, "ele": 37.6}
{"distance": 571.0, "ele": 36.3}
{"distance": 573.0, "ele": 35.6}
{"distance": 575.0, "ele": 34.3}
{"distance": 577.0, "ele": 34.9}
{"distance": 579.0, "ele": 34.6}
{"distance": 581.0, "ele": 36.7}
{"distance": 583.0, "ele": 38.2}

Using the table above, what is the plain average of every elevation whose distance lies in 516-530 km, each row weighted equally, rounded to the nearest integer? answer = 41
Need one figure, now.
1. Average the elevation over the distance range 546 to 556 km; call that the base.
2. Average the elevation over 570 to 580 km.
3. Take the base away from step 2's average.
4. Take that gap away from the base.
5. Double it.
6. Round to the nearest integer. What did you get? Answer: 104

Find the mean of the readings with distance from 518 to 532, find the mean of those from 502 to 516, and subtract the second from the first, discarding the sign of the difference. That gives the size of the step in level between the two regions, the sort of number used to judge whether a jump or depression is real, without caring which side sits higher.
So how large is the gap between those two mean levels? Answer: 13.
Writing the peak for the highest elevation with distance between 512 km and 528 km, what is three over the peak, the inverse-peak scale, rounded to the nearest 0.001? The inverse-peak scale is 0.069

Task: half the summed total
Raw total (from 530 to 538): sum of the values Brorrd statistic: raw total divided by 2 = 82.5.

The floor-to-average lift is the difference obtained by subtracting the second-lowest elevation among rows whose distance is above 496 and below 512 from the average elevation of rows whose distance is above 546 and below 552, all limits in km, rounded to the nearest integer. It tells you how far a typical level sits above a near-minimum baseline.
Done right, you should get 22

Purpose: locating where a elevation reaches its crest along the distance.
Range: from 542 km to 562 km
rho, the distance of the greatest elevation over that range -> 559.0 km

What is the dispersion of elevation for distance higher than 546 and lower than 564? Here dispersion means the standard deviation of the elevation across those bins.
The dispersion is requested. 0.9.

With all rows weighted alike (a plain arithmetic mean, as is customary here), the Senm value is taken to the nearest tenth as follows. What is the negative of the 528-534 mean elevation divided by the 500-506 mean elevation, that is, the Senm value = -1.8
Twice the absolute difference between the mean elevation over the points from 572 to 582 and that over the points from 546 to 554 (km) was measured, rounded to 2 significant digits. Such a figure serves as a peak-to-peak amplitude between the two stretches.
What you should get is 18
